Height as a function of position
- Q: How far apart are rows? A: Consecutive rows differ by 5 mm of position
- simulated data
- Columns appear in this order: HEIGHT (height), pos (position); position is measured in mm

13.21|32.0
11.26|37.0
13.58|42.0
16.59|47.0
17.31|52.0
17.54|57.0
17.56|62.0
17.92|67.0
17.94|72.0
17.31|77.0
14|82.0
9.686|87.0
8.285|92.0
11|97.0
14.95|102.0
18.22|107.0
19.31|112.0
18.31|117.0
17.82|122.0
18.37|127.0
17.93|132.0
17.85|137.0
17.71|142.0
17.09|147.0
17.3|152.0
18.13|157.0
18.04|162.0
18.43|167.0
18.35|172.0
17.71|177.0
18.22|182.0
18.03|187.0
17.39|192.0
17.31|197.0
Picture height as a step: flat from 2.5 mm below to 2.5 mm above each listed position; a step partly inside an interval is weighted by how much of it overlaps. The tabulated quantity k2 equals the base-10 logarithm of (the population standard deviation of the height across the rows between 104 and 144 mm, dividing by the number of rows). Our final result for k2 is -0.3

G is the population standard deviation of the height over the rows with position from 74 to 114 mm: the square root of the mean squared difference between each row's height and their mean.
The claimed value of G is 3.8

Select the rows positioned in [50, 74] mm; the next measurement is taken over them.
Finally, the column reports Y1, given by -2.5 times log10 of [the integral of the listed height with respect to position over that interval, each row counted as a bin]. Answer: -6.57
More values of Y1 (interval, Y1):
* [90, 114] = -6.34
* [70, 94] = -6.27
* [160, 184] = -6.60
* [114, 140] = -6.68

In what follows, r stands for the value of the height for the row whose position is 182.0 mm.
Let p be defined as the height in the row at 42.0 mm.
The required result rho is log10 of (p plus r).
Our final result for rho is 1.50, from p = 13.58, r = 18.22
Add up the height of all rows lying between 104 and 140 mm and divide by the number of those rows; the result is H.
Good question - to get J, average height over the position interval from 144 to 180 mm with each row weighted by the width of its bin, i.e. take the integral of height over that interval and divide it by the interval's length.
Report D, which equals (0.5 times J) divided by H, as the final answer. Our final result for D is 0.49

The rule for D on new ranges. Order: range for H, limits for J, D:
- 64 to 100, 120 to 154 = 0.65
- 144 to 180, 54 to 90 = 0.45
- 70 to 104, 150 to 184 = 0.68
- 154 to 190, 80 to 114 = 0.37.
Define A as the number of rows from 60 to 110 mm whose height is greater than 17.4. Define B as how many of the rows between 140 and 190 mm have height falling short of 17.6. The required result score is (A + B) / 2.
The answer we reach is 3.0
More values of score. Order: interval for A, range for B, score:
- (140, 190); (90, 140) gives 5.5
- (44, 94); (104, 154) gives 3.0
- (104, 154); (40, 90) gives 8.0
